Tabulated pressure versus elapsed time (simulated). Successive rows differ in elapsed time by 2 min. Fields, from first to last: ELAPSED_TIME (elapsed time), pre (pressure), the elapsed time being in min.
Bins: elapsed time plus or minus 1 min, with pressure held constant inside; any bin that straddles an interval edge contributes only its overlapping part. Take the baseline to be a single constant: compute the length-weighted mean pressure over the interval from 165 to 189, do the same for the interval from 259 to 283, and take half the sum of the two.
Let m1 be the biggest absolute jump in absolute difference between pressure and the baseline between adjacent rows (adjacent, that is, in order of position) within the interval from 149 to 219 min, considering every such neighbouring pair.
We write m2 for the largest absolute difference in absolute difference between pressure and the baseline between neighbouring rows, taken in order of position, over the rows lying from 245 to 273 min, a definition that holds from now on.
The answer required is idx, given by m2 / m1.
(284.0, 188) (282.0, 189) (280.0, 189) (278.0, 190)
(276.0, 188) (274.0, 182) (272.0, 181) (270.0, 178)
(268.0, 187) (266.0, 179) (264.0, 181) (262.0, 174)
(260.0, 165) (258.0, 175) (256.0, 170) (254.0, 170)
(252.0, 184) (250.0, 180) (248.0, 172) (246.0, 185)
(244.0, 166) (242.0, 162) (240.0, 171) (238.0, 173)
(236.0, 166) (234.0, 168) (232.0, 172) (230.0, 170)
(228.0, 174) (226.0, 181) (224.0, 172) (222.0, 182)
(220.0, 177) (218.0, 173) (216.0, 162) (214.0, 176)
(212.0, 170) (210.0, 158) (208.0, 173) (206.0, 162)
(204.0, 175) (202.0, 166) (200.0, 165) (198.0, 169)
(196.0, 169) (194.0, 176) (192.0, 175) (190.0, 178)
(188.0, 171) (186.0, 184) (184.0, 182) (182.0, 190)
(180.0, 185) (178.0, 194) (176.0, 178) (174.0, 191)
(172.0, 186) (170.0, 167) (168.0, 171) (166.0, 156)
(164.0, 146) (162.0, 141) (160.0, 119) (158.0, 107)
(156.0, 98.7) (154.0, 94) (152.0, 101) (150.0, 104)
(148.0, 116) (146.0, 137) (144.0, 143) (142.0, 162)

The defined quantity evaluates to 0.5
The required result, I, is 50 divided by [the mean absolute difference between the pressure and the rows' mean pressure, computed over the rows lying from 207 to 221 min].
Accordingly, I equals 9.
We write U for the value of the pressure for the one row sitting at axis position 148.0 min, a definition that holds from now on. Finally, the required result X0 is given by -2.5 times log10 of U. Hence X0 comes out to -5.16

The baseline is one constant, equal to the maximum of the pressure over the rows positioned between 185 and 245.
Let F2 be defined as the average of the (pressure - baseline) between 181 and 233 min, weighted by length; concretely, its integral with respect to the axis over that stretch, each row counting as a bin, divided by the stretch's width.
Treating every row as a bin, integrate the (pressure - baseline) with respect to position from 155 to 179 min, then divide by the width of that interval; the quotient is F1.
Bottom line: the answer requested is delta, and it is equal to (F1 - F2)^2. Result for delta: 346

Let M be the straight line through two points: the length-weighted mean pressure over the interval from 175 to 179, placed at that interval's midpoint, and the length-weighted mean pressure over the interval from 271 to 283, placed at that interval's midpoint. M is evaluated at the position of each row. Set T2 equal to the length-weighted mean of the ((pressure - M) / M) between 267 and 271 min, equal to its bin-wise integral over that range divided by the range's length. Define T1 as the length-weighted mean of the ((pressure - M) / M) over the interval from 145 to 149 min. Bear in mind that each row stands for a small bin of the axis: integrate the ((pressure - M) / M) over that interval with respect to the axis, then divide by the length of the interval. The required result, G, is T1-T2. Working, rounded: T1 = -0.32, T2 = -0.02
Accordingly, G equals -0.30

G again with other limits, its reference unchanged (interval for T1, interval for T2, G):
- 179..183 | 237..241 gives 0.08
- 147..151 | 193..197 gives -0.34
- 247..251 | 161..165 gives 0.17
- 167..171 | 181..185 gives -0.09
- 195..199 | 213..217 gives 0.00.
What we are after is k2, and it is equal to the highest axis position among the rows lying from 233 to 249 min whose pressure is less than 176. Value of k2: 248.0 min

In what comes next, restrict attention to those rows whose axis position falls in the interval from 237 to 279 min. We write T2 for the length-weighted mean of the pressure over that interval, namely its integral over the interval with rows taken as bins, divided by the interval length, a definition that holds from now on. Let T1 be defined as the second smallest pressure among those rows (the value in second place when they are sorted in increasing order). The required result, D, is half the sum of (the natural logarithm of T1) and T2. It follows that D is 91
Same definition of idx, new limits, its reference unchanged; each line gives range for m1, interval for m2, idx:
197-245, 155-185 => 1.5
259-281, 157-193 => 2.4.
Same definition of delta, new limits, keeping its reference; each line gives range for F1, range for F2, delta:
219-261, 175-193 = 77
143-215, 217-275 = 297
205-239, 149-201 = 183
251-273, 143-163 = 3679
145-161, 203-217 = 3412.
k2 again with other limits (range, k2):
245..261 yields 260.0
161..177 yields 170.0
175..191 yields 188.0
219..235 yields 234.0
